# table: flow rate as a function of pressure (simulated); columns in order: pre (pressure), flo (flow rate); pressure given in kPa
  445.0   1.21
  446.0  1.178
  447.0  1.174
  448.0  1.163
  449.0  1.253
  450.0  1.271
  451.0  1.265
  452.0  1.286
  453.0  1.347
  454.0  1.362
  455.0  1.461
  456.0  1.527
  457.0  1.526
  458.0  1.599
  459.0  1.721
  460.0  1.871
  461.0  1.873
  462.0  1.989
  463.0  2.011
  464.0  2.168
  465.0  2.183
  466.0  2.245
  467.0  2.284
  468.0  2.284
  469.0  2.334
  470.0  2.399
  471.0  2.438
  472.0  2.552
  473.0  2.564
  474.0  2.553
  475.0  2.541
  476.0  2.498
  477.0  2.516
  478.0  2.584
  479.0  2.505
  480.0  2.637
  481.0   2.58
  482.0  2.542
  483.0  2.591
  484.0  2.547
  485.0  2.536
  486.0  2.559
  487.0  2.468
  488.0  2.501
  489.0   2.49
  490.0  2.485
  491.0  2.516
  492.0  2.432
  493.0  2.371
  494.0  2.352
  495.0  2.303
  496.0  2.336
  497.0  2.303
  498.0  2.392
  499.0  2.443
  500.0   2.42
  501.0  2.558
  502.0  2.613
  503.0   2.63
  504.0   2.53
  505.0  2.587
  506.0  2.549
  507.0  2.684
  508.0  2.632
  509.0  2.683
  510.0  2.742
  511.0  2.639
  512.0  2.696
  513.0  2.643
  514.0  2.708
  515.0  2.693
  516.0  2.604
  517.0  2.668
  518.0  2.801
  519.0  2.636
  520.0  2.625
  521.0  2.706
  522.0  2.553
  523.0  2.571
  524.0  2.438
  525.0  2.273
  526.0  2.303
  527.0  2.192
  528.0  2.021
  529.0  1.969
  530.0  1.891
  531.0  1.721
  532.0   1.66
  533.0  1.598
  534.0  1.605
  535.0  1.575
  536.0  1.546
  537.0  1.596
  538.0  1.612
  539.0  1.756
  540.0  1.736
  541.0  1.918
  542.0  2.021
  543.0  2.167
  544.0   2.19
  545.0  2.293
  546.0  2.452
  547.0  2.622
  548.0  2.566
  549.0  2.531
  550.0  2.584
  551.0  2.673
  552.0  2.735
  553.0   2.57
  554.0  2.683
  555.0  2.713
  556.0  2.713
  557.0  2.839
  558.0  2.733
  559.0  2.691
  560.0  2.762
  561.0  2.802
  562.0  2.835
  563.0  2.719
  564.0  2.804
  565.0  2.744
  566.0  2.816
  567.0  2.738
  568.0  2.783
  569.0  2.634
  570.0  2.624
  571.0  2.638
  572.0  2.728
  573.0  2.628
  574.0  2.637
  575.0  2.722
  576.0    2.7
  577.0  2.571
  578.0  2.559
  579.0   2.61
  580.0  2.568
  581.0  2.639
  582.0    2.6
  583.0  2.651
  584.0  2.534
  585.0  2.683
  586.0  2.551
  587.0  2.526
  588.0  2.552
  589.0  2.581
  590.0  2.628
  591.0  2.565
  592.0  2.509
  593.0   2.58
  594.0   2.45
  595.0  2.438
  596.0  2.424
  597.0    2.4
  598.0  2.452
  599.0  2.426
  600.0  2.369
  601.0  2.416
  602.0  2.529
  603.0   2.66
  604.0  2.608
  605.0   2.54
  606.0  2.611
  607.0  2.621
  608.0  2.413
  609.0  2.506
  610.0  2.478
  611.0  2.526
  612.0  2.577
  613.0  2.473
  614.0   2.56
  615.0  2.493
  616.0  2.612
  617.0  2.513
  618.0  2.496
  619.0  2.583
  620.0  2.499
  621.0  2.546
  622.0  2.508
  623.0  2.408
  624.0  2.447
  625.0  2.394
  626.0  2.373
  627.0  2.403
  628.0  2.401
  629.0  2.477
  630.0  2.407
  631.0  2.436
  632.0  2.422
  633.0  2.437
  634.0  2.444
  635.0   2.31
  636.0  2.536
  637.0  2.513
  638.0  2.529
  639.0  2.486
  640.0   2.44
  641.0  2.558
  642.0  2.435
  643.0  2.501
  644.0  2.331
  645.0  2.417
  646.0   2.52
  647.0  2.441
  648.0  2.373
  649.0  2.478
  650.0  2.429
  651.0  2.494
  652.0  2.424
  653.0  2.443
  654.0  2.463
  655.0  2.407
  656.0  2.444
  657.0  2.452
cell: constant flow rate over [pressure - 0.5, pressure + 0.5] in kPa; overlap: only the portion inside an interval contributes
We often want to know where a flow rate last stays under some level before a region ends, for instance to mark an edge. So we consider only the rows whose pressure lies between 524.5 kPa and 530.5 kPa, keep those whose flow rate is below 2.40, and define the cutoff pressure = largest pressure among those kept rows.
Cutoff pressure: 530.0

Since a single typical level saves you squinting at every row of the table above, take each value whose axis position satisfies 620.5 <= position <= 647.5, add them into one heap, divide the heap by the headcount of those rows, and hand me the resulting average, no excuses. 2.45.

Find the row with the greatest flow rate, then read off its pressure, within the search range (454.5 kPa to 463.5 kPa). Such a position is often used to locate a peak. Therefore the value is 463.0 kPa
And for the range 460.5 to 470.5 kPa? 470.0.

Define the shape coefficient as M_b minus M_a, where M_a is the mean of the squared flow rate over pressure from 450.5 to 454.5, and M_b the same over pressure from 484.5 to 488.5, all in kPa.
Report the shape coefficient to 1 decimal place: 4.6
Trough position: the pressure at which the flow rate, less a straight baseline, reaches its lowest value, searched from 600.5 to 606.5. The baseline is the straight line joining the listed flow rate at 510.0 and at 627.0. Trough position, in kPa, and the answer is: 601.0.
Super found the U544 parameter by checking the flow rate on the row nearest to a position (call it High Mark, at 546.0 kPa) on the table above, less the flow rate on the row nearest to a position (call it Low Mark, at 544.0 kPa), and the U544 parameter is 0.26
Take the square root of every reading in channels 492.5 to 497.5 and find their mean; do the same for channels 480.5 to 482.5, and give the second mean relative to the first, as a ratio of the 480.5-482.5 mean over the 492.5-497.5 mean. 1.05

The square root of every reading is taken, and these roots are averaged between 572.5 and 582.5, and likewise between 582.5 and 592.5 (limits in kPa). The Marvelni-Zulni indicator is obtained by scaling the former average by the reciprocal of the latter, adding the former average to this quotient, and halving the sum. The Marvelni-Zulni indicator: 1.31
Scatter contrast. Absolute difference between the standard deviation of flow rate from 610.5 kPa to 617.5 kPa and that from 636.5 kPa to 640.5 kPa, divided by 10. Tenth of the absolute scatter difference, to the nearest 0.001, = 0.001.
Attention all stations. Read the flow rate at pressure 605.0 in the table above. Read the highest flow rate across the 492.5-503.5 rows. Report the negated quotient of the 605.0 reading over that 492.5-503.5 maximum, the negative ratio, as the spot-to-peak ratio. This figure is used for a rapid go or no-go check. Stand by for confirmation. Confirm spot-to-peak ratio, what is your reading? -0.97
